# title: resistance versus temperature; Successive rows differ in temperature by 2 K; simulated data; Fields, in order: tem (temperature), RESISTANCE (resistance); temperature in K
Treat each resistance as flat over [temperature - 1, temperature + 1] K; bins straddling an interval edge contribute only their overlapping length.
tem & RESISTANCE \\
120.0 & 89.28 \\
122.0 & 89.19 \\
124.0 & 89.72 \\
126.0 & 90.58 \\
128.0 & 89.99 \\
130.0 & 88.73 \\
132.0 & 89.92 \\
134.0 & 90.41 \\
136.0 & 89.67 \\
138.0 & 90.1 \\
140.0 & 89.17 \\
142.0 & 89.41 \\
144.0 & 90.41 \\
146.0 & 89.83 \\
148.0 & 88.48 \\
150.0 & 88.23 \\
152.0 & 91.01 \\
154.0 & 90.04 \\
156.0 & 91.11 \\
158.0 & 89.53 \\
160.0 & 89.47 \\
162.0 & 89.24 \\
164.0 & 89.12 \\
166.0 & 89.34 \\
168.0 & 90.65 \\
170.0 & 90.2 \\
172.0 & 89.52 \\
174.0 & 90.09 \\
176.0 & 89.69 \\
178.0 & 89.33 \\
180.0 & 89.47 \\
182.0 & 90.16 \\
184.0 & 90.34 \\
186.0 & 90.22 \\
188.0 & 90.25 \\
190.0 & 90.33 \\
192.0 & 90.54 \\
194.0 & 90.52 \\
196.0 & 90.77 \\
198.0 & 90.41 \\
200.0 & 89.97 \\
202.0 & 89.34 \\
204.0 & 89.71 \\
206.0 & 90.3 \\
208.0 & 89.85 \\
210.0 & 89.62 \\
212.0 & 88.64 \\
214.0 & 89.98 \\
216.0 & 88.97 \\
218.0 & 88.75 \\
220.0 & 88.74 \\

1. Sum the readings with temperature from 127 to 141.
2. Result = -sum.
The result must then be -628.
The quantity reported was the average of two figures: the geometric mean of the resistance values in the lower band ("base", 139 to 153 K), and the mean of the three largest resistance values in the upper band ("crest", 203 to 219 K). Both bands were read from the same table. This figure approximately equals 89.8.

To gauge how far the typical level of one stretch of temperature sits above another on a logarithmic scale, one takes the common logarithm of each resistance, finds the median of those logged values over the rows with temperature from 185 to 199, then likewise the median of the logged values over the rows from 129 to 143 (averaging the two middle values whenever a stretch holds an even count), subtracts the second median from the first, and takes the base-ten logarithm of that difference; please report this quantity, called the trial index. -2.4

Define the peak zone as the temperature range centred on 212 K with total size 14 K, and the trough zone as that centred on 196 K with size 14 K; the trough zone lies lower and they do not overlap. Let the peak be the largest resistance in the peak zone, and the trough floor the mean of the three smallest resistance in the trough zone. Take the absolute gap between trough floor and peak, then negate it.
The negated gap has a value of -0.4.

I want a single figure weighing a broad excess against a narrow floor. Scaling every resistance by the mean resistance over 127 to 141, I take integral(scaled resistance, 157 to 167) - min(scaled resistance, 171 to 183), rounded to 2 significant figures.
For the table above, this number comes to 9.0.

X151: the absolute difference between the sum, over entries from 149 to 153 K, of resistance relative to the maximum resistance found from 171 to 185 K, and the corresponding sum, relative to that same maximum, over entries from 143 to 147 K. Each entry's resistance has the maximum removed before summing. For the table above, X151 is 1.00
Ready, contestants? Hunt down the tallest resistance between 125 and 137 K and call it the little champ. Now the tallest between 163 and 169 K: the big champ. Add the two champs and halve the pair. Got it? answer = 90.6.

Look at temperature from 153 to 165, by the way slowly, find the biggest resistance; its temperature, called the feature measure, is 156.0 K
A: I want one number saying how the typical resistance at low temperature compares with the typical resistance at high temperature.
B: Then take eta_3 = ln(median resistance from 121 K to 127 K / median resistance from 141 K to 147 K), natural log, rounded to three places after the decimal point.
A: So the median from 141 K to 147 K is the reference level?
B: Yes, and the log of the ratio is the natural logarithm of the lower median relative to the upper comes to -0.001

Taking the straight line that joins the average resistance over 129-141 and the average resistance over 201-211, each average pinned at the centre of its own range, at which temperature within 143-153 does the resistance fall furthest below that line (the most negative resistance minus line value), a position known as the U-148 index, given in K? 150.0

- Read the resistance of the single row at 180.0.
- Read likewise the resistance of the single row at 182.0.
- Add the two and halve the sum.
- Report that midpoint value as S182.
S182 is 89.8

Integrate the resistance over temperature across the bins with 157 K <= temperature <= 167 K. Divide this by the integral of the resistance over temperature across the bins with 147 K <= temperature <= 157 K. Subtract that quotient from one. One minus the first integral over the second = 0.005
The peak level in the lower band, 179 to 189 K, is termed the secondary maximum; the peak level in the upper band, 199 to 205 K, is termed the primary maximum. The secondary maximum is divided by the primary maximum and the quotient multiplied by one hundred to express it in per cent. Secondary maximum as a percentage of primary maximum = 100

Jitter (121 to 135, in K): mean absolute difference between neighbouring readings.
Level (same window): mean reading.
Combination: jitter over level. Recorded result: 0.0091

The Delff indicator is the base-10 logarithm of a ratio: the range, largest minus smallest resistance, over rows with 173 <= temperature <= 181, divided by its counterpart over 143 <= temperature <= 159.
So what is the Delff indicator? -0.58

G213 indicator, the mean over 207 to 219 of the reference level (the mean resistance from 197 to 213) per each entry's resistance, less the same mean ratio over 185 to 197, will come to 0.013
